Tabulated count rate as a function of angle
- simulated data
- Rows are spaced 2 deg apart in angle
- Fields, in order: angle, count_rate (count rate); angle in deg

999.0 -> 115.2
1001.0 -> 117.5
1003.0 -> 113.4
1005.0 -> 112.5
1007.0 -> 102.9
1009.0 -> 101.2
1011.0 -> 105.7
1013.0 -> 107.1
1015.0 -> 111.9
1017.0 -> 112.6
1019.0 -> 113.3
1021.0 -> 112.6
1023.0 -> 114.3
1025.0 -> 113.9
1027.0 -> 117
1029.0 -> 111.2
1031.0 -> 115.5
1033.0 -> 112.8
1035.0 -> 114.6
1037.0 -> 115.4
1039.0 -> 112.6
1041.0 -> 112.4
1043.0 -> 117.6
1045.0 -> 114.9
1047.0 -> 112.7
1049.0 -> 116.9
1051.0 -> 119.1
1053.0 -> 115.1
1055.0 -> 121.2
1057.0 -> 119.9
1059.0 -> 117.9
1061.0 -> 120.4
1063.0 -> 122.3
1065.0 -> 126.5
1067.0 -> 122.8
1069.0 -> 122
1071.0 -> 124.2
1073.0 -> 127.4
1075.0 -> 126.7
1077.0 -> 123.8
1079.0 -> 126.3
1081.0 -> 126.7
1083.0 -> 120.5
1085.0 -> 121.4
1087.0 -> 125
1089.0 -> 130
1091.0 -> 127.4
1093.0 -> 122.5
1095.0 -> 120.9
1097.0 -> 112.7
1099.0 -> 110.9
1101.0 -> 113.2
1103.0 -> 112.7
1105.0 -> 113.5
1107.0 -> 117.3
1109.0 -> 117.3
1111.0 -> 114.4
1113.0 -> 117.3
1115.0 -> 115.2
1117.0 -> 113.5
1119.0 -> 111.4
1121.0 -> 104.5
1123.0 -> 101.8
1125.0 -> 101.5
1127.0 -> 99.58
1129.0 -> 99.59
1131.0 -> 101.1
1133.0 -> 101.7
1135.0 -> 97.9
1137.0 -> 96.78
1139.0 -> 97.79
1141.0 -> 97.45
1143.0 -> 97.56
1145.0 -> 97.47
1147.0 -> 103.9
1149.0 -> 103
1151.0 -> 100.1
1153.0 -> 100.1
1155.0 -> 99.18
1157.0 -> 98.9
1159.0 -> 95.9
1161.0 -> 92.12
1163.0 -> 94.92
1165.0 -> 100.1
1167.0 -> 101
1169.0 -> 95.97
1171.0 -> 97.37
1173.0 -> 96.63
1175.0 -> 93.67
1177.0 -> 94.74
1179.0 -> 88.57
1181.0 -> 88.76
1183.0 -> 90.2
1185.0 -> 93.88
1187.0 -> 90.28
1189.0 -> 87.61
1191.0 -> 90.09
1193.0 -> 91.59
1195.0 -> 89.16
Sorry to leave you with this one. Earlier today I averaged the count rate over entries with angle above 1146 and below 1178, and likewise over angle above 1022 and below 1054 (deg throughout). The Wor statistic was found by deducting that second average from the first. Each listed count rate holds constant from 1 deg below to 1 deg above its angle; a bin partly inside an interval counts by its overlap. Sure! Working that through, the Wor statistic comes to -17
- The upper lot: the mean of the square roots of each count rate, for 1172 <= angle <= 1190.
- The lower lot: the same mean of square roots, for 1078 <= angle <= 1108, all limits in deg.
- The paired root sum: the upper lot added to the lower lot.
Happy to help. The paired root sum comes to 20.5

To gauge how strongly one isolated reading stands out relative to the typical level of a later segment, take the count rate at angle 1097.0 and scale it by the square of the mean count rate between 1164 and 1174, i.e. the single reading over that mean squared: 0.0117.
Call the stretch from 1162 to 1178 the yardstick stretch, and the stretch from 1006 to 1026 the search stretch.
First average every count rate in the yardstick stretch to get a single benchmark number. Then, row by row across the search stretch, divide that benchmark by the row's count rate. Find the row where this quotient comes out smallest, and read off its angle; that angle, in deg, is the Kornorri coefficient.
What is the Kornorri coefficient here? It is 1023.0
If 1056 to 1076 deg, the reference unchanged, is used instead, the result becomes 1073.0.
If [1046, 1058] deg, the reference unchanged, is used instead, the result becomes 1055.0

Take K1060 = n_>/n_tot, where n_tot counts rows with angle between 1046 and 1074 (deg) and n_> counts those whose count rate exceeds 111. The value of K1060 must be 1.0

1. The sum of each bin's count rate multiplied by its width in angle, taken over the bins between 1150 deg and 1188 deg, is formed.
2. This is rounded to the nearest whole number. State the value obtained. 3625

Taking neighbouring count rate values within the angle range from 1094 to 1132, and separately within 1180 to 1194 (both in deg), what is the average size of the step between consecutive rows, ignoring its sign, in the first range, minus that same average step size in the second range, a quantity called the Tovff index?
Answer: -0.2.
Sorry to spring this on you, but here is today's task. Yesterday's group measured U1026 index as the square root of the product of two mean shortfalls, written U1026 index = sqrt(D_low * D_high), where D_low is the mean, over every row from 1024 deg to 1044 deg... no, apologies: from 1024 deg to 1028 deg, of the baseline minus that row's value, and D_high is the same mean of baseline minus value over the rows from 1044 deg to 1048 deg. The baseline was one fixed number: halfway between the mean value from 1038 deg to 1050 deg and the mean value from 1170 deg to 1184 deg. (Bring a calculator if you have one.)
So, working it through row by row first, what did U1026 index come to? 11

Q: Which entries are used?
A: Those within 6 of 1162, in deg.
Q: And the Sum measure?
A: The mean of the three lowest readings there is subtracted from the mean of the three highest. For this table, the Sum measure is 5.7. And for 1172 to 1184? 5.8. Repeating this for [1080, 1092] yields 5.7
